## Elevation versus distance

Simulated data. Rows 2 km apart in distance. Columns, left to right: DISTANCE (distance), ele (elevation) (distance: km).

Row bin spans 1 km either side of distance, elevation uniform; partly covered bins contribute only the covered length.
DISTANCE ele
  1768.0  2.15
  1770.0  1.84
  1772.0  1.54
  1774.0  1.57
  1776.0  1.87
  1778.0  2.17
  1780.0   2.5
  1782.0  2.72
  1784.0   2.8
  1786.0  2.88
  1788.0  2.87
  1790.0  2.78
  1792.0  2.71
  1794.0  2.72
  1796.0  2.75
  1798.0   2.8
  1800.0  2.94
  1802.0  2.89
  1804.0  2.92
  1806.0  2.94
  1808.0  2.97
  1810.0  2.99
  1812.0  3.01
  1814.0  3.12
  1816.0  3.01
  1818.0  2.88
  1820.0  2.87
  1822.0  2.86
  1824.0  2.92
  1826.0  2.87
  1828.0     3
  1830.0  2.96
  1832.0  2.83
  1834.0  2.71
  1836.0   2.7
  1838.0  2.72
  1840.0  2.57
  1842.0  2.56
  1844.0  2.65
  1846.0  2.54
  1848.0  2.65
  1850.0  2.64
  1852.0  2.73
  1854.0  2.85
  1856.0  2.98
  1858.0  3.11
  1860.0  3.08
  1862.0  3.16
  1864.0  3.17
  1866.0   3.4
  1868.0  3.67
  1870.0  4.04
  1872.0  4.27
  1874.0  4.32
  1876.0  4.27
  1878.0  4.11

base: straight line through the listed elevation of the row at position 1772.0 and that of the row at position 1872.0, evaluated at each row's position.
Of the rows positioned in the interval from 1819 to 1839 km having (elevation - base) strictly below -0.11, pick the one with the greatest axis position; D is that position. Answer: 1838.0 km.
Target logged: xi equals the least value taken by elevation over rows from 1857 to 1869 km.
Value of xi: 3.08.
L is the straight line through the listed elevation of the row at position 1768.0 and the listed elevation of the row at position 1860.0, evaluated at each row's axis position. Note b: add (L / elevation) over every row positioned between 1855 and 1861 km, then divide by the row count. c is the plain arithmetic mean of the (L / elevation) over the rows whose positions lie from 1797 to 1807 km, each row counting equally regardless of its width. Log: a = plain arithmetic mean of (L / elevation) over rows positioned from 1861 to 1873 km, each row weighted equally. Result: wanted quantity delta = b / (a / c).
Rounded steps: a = 0.88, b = 1.00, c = 0.86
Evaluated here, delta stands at 0.98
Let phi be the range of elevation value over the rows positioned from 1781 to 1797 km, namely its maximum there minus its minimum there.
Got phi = 0.17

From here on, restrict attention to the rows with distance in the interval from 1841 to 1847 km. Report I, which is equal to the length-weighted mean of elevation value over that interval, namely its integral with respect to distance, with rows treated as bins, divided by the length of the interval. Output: 2.58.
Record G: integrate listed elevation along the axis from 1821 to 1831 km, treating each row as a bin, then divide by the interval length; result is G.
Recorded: 2.92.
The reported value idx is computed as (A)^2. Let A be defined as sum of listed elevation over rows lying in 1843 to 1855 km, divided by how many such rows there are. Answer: 7.2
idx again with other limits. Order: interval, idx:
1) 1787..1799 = 7.7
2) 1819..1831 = 8.5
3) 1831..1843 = 7.2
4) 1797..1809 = 8.5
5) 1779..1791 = 7.6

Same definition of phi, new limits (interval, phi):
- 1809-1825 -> 0.26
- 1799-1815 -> 0.23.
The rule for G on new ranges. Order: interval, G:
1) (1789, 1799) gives 2.75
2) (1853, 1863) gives 3.04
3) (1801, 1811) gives 2.94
